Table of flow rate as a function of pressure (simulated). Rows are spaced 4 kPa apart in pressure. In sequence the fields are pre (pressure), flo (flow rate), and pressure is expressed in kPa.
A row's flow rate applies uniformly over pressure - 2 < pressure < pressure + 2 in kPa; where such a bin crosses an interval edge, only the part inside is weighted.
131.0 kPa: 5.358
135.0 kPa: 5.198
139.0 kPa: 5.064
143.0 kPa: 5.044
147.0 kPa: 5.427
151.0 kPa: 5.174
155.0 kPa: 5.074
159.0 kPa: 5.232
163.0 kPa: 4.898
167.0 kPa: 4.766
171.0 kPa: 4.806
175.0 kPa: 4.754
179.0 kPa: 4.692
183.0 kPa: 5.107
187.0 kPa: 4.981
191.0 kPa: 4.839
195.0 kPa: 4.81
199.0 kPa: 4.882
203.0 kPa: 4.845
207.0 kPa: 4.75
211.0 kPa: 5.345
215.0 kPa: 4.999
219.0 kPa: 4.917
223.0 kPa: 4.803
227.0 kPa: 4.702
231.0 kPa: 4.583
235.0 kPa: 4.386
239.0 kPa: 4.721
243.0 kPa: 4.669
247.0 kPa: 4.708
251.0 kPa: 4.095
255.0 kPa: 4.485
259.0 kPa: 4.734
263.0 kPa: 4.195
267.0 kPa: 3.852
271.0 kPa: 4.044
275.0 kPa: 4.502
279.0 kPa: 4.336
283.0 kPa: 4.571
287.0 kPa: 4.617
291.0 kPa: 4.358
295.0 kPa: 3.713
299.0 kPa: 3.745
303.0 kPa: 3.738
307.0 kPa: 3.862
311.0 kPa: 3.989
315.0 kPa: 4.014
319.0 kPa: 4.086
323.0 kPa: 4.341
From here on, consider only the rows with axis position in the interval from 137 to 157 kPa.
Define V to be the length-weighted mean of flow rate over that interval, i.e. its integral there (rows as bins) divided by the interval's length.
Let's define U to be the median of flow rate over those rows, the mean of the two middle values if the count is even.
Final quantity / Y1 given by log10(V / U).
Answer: 0.007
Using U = 5.07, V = 5.2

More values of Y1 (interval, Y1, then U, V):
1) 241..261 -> -0.012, 4.67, 4.5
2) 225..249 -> -0.005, 4.69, 4.6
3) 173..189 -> 0.001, 4.87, 4.9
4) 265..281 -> -0.001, 4.19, 4.2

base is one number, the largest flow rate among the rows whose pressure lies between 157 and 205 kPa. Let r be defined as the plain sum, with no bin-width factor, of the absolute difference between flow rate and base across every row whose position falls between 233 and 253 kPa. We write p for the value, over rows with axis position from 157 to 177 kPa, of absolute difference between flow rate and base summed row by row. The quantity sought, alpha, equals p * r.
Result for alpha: 6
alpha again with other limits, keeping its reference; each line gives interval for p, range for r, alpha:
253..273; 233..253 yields 17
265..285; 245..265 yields 19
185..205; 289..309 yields 12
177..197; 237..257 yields 6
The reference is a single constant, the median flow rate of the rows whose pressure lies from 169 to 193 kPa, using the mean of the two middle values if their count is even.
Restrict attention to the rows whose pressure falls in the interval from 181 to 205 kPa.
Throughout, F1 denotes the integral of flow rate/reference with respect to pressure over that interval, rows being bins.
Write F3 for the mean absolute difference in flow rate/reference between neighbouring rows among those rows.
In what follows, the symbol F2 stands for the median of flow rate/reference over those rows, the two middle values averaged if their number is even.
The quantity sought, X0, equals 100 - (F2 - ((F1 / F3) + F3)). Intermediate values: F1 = 24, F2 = 1.01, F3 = 0.017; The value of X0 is 1550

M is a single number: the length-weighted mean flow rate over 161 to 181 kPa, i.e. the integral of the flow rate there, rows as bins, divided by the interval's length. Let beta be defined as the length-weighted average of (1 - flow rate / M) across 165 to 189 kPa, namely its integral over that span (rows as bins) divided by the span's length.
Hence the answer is -0.01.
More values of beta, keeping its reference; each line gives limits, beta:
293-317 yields 0.20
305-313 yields 0.18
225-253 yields 0.05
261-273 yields 0.16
